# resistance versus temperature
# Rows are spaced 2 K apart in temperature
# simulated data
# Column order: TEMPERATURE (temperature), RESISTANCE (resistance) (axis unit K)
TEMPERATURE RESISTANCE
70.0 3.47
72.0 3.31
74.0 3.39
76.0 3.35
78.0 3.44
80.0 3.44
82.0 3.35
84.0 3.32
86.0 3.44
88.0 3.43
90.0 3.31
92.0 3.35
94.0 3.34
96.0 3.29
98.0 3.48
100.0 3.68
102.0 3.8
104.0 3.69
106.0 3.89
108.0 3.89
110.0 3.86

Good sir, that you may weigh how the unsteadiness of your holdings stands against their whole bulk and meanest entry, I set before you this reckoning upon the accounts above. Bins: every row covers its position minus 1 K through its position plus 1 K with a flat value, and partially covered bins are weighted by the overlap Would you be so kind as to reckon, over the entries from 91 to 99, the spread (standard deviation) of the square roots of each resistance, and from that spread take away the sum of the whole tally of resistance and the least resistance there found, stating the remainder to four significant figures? -16.73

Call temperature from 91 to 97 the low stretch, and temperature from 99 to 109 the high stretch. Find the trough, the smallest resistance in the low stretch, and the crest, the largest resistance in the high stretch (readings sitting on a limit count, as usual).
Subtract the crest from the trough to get -0.6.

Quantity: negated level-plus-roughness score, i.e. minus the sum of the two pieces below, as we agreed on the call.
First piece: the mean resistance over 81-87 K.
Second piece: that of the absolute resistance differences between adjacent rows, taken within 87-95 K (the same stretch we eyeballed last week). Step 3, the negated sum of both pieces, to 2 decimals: -3.43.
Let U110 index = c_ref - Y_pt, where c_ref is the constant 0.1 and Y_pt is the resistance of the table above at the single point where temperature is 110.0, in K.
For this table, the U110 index -3.76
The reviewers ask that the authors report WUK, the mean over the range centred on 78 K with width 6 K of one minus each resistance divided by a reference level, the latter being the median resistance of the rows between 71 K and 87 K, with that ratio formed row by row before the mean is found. -0.012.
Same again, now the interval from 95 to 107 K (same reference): -0.080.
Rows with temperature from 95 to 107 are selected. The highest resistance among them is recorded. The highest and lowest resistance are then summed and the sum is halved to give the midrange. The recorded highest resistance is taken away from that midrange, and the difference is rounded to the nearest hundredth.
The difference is -0.30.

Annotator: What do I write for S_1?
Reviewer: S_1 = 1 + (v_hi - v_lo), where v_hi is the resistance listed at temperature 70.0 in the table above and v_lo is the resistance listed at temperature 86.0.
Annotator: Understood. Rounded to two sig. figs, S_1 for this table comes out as 1.0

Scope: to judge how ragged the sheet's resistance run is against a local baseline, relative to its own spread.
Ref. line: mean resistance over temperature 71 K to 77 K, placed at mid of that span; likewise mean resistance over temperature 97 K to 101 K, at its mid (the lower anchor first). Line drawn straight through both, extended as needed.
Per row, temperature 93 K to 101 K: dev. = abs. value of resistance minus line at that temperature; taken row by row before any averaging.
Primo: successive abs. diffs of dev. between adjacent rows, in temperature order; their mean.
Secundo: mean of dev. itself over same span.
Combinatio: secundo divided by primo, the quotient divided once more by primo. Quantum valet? 25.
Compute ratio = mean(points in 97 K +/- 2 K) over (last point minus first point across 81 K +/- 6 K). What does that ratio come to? 38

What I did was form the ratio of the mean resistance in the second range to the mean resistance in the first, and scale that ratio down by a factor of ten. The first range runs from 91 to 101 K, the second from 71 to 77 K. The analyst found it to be 0.098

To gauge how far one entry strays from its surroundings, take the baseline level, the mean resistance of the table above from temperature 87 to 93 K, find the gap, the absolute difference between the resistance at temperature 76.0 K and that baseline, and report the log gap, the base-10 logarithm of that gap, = -1.9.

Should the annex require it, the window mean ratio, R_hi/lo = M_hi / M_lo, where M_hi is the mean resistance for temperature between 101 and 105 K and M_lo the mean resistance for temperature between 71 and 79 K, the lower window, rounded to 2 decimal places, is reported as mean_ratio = 1.11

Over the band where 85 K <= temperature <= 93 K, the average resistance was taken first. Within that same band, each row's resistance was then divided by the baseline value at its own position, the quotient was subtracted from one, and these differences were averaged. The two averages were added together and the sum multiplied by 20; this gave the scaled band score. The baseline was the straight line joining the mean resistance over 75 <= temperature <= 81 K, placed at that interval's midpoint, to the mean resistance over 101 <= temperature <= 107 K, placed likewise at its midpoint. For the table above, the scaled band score 68.7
